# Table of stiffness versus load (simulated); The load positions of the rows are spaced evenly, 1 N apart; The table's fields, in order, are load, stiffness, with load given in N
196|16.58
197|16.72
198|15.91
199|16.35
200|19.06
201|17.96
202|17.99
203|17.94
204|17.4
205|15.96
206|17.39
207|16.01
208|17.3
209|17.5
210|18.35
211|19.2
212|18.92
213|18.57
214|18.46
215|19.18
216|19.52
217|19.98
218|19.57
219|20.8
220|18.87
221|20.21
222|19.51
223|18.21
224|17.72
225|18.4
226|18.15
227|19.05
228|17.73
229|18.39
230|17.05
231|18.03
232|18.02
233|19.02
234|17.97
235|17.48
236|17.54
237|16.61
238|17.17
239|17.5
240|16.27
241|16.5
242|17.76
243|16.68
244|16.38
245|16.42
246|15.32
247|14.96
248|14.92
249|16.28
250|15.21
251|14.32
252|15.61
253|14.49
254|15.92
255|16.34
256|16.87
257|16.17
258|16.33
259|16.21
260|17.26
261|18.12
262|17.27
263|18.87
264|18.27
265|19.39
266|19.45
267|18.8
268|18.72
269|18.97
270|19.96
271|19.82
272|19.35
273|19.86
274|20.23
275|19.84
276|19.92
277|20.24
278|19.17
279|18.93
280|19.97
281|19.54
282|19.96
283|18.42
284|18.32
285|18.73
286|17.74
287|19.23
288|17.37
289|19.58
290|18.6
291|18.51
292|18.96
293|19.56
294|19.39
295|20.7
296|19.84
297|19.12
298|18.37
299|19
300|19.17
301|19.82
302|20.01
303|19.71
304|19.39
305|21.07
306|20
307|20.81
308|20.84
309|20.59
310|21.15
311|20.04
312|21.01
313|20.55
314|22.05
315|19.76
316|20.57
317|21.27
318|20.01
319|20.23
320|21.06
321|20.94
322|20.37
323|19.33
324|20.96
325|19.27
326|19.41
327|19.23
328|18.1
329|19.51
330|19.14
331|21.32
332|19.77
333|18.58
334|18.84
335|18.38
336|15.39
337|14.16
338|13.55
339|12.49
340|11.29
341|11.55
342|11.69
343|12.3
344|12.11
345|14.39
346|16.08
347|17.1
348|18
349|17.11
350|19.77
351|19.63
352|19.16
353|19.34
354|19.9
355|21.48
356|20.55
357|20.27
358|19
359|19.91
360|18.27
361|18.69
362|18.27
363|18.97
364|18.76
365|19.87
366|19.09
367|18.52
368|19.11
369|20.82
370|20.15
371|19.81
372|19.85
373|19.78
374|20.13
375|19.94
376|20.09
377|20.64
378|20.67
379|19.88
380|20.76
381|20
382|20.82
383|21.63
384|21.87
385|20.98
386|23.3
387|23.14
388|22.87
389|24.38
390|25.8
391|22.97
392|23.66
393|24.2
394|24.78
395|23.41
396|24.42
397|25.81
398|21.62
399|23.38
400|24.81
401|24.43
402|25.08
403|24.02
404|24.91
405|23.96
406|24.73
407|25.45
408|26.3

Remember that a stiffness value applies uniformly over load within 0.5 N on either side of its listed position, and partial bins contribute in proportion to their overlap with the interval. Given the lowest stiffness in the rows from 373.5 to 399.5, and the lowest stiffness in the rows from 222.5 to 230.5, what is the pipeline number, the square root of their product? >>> 18.4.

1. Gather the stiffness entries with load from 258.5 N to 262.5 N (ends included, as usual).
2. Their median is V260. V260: 17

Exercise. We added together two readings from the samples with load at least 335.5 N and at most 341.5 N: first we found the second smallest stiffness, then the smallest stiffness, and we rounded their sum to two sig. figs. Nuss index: 23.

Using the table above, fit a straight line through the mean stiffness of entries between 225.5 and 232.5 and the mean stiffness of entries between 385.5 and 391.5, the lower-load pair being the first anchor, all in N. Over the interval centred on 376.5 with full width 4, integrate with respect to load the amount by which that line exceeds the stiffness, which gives 12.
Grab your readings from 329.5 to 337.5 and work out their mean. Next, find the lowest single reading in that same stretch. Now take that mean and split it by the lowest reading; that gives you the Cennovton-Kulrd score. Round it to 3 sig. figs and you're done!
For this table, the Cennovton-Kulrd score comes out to 1.29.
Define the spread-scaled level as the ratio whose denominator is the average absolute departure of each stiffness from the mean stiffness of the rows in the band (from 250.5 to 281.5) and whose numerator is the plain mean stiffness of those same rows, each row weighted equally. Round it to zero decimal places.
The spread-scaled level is 12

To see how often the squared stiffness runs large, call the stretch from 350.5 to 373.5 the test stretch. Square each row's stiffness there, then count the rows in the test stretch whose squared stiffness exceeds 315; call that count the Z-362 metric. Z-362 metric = 23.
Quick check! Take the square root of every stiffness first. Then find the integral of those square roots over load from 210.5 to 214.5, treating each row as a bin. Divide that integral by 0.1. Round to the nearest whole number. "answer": 173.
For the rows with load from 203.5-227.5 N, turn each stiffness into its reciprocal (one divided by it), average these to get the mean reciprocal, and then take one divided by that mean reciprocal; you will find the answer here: 18.4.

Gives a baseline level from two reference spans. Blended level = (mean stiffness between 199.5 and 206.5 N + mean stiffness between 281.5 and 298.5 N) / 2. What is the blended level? 18.3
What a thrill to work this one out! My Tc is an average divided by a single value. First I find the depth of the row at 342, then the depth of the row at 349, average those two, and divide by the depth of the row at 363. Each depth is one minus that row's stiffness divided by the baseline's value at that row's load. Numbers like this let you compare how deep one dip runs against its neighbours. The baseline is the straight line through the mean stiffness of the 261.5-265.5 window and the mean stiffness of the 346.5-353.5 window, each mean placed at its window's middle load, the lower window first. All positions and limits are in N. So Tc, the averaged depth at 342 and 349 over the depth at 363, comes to -11.6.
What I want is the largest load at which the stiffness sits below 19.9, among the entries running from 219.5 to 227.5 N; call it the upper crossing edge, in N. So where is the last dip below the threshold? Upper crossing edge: 227 N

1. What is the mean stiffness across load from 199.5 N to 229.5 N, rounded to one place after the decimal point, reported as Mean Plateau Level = 18.4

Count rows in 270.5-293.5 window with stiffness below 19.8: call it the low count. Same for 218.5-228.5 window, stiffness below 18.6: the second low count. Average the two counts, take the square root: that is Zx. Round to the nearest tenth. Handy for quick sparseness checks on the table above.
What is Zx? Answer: 3.2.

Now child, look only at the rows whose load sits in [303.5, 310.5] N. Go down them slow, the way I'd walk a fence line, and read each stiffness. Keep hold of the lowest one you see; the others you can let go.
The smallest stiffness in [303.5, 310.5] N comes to 19.39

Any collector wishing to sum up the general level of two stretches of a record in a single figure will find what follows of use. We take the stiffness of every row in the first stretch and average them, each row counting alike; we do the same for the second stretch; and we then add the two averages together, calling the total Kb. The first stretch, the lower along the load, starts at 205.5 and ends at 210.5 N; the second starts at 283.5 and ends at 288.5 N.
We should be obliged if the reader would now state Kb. 36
